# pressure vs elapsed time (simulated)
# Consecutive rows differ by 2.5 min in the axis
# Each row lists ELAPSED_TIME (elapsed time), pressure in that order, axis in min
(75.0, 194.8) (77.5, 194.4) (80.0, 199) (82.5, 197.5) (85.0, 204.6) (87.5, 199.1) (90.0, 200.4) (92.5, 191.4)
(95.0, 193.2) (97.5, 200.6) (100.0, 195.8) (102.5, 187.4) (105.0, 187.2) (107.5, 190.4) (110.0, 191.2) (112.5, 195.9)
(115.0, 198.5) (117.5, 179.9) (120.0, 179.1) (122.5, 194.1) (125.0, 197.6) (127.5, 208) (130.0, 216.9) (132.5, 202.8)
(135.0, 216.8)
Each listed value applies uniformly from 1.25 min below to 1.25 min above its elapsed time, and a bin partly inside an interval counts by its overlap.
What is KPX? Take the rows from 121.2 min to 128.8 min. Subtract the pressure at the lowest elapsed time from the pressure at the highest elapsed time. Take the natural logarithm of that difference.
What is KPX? 2.63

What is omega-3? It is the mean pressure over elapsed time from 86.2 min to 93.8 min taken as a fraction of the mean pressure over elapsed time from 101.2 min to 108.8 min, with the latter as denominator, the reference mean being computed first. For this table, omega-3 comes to 1.05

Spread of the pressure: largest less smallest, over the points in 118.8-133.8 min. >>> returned 38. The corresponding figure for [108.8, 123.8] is 19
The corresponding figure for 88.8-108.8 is 13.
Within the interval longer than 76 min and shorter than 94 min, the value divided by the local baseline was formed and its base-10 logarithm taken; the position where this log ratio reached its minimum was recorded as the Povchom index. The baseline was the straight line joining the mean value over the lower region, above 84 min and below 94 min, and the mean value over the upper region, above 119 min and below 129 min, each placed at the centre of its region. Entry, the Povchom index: 92.5 min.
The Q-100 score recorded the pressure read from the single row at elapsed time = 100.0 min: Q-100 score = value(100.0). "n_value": 195.8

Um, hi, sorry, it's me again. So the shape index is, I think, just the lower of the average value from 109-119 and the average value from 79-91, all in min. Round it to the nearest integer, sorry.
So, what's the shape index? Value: 191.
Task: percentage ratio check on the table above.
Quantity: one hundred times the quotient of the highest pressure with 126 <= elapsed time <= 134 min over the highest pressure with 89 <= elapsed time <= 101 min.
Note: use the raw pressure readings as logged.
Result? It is 108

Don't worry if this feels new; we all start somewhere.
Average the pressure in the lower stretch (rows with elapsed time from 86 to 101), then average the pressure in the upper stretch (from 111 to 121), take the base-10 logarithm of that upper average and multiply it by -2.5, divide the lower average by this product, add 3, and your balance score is -31.6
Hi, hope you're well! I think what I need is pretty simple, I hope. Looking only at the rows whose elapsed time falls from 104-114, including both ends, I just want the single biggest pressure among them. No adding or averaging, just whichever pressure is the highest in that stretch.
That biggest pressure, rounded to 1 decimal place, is 195.9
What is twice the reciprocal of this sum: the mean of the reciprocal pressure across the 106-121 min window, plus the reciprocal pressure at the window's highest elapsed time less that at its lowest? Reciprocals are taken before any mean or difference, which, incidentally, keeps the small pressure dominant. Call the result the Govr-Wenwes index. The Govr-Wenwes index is 356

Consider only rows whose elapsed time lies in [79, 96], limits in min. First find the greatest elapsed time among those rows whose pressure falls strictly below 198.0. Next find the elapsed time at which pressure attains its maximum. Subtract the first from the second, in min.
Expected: -10.0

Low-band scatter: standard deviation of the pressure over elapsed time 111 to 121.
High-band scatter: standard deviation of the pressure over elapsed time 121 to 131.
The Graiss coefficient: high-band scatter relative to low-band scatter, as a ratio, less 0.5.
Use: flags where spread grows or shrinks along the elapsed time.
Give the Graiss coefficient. 0.5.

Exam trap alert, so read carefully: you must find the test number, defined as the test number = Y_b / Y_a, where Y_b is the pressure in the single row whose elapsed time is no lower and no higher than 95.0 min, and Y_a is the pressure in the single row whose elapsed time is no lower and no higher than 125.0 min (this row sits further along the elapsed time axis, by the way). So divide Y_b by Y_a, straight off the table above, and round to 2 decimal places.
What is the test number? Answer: 0.98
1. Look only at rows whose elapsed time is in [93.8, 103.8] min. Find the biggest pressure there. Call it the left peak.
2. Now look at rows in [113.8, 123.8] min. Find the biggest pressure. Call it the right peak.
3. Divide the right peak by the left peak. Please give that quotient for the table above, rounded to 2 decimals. 0.99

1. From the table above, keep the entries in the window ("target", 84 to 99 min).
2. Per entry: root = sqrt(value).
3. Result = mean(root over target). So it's 14.1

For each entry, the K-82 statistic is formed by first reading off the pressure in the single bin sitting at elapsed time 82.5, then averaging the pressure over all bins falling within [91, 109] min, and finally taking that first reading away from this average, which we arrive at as -5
